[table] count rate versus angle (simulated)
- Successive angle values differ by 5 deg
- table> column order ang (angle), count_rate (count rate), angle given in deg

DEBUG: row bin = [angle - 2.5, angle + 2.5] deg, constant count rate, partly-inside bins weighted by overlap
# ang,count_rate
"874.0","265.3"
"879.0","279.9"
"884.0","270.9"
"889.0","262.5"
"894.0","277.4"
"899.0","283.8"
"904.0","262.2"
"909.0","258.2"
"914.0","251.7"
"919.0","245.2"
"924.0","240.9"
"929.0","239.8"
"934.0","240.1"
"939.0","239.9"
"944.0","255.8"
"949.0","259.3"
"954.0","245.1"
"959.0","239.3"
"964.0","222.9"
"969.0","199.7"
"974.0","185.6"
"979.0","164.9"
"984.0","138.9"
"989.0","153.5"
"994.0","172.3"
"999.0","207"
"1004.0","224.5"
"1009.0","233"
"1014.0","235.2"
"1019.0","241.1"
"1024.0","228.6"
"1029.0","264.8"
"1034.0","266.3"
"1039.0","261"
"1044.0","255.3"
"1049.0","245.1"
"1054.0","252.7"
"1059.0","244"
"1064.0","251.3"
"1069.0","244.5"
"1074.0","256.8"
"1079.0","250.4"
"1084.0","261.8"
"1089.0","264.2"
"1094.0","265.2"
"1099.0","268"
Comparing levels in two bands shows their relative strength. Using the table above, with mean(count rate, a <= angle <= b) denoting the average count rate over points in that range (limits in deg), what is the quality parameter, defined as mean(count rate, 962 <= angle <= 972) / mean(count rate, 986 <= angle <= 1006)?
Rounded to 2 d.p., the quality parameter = 1.12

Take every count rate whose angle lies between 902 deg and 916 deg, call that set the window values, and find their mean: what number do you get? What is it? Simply 257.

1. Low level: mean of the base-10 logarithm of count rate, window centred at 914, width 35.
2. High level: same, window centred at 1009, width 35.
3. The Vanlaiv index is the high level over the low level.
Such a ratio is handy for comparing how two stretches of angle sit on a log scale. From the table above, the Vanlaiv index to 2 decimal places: 0.97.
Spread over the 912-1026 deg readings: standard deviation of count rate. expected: 34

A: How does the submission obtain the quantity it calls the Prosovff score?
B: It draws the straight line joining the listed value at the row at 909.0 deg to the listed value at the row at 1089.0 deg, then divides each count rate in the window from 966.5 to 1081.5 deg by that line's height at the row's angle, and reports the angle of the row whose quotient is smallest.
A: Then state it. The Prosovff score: 984.0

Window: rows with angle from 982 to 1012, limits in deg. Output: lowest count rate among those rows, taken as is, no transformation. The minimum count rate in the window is 138.9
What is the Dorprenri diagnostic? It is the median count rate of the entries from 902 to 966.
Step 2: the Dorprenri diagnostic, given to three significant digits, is 245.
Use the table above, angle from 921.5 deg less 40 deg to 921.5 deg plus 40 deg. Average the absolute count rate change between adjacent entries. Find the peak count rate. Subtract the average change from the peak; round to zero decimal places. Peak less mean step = 276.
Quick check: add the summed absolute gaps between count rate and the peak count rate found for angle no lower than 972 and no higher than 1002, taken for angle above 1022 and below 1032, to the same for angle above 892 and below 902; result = 227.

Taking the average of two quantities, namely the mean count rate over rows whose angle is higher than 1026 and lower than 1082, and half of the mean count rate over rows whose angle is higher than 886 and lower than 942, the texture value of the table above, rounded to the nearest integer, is 191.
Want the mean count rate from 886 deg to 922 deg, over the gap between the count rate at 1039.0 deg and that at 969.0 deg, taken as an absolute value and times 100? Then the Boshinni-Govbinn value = 429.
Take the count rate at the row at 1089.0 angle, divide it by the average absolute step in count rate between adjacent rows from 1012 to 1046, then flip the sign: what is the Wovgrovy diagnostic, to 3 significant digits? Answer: -23.6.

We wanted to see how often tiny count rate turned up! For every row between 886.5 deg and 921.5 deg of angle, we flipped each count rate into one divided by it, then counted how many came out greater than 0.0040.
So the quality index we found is 1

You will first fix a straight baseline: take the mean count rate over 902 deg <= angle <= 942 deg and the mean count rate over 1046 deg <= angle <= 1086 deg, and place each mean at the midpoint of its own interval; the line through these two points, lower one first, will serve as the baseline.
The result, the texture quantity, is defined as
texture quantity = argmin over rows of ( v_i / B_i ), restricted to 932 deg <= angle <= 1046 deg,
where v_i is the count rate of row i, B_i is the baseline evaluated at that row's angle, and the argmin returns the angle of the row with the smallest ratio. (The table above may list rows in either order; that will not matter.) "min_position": 984.0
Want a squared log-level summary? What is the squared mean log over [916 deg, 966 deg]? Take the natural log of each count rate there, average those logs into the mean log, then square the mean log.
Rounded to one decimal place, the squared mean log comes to 30.2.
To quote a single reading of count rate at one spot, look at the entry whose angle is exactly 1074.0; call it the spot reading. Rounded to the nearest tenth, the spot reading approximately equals 256.8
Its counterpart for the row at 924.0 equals 240.9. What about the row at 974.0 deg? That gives 185.6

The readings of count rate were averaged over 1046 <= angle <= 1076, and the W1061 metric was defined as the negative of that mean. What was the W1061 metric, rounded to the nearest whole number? -249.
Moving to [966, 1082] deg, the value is -225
